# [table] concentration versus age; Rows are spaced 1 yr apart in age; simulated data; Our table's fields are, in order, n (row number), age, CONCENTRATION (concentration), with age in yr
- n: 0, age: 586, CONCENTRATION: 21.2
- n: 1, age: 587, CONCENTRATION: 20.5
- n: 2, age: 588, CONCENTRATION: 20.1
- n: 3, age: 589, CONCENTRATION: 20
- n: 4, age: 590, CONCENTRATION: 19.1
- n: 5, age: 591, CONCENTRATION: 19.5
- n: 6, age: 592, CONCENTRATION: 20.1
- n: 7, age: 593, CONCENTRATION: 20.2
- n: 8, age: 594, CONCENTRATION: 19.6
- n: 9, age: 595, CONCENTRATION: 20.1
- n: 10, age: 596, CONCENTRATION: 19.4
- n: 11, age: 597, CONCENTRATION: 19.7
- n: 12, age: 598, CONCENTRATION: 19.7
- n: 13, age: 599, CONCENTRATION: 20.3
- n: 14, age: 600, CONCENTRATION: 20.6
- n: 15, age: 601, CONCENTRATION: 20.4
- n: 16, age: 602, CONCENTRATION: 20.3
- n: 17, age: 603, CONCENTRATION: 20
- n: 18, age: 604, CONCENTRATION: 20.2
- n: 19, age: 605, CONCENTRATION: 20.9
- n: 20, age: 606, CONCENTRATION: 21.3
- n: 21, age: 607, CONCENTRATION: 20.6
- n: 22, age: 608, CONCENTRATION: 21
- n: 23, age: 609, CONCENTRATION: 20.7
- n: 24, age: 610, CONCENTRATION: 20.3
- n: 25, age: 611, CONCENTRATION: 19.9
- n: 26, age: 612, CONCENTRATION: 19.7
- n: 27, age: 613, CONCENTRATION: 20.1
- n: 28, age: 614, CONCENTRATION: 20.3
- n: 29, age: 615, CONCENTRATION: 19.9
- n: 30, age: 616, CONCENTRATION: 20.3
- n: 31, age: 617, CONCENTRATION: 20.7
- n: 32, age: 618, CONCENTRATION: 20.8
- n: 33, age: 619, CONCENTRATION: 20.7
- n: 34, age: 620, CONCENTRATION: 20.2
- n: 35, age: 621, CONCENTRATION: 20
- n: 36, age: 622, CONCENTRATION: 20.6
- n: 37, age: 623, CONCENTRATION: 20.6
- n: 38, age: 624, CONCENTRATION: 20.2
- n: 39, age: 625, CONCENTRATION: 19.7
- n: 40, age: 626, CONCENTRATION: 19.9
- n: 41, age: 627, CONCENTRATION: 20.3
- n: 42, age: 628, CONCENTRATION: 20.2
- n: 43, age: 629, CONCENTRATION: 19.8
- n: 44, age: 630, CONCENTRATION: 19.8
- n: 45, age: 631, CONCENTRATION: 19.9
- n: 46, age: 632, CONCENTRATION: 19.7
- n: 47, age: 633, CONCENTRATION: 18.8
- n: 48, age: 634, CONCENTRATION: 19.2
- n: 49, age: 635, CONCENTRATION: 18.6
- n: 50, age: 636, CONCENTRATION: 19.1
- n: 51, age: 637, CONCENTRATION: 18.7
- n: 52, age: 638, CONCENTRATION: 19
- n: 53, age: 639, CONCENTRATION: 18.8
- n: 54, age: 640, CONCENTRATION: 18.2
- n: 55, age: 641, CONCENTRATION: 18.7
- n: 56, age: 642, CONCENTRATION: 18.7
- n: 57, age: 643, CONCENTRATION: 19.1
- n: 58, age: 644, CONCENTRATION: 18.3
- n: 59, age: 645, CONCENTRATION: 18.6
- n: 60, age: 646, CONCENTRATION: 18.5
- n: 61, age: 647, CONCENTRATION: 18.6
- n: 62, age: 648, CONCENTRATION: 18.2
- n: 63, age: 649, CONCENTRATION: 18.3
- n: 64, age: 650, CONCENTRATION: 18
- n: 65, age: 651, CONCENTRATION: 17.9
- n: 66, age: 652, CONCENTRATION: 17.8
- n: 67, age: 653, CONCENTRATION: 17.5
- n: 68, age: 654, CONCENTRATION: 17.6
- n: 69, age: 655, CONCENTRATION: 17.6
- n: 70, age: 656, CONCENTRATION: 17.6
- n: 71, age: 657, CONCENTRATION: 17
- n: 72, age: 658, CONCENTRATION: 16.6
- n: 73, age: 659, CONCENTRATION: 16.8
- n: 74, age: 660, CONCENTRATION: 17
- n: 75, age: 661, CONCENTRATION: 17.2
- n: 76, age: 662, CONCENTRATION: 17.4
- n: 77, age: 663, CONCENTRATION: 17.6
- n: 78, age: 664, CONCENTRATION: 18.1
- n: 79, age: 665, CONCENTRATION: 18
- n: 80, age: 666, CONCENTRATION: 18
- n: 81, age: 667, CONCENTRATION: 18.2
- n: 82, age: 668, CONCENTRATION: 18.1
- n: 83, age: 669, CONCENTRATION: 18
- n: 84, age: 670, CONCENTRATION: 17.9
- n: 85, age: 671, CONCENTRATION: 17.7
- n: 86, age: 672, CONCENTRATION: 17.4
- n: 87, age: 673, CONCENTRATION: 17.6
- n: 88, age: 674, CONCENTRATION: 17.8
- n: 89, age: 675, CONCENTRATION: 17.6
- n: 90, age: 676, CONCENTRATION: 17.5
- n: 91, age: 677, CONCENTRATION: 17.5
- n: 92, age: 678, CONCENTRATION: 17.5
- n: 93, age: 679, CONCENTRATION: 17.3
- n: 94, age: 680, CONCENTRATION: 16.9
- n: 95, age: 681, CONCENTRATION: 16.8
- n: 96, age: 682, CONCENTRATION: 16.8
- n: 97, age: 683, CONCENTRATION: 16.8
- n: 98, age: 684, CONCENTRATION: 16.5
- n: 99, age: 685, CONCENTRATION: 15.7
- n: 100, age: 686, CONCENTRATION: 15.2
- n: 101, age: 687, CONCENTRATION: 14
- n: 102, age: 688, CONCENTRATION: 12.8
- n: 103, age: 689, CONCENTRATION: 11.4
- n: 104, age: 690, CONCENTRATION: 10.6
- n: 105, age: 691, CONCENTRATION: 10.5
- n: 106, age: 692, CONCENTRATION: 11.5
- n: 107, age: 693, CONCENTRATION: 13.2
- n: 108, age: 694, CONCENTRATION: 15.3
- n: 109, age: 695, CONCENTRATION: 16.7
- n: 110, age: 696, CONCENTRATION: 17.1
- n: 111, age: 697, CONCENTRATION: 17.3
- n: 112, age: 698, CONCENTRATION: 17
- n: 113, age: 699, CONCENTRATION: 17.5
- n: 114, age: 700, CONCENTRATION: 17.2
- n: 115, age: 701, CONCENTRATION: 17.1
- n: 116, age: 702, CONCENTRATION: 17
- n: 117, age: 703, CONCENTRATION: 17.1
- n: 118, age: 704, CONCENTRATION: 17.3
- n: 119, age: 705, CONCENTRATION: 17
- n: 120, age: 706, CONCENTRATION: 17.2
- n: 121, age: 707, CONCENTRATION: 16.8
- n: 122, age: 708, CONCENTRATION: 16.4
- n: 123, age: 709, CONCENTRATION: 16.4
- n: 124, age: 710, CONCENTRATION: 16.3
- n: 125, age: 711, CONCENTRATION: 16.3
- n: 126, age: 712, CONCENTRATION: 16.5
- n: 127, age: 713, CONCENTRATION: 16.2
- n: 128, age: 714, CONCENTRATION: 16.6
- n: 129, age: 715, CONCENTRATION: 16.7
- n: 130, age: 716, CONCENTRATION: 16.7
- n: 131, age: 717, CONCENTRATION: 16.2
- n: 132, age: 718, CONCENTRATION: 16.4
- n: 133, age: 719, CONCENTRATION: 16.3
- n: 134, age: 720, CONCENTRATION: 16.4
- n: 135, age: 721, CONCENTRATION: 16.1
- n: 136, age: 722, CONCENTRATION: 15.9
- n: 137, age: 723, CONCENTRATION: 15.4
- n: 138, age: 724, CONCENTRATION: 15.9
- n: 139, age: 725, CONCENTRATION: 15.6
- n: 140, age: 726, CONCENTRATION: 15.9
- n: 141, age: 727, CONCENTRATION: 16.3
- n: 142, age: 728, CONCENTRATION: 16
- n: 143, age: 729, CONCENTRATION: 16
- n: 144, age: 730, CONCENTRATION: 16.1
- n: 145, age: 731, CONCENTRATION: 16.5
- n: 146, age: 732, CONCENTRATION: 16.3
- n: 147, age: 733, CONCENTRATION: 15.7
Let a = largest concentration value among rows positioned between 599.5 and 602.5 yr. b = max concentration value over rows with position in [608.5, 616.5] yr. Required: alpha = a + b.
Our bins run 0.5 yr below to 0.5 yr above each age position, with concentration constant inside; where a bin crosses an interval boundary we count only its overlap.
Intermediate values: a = 20.6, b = 20.7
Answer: 41.3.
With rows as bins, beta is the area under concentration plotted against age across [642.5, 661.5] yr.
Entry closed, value 338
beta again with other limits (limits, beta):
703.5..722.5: 314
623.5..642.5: 367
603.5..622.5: 388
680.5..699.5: 283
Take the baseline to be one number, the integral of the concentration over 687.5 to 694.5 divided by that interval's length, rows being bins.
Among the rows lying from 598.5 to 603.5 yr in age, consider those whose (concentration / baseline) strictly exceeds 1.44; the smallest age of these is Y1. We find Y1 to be 599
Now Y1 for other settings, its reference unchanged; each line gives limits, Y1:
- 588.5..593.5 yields 589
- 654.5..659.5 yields 655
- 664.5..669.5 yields 665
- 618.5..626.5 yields 619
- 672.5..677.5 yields 673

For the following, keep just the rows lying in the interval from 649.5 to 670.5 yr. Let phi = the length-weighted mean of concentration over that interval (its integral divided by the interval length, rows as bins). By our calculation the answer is 17.6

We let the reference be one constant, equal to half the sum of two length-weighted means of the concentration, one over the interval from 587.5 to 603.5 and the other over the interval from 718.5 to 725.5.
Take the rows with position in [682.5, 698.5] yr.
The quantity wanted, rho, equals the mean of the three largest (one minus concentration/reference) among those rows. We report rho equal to 0.40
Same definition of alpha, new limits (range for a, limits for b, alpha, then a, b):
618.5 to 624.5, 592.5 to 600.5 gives 41.3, 20.7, 20.6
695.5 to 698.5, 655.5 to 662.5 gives 34.9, 17.3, 17.6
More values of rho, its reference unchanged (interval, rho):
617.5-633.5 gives -0.08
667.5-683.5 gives 0.06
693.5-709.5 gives 0.11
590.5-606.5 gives -0.09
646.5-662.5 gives 0.06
